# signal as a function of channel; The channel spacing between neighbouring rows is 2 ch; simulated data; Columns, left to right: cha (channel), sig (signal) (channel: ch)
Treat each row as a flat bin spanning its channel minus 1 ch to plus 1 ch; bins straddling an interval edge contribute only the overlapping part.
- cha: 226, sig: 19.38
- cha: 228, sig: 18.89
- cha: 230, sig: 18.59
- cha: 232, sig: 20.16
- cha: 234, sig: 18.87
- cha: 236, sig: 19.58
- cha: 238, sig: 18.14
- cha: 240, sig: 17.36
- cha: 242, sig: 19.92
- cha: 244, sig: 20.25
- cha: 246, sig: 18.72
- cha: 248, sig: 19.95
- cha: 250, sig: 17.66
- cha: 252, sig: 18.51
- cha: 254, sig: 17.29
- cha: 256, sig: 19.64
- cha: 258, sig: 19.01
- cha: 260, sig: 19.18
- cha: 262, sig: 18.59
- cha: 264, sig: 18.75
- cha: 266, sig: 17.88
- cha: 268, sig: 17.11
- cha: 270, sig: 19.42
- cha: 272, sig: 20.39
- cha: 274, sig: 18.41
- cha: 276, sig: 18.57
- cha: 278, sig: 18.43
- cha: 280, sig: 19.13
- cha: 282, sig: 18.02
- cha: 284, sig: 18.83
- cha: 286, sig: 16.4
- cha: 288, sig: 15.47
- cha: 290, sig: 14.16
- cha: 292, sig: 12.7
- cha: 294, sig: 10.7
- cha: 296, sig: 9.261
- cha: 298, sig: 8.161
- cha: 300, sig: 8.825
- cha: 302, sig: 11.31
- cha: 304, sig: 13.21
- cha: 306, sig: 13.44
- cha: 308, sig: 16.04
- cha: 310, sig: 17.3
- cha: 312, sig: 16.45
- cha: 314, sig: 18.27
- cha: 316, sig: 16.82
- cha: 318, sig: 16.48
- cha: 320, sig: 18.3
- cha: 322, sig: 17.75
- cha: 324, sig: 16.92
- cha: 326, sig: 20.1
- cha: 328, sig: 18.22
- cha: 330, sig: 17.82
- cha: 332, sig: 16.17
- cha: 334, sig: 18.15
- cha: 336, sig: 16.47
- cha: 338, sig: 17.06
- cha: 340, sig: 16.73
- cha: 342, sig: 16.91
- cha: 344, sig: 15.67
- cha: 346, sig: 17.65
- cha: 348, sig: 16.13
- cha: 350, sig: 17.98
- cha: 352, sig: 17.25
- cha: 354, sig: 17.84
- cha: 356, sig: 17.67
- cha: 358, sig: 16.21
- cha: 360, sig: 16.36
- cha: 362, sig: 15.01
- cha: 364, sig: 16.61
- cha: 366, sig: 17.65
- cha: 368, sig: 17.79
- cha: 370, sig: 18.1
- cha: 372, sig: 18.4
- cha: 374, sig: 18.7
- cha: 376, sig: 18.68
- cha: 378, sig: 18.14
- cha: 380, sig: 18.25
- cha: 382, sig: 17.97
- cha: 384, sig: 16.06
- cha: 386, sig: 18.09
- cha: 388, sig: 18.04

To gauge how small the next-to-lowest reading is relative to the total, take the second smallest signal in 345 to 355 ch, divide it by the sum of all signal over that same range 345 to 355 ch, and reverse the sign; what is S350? -0.199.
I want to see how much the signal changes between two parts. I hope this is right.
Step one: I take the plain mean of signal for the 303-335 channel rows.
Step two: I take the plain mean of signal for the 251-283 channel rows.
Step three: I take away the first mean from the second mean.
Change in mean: 1.7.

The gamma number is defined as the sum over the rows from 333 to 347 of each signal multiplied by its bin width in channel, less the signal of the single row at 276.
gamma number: 219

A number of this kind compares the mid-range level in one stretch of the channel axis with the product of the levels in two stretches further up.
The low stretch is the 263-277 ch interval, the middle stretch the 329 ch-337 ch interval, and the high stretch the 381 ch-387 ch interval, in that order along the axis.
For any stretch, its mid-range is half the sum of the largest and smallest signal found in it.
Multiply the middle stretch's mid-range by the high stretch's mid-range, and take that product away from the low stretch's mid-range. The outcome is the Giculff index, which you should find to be -274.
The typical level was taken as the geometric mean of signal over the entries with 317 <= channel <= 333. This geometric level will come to 17.7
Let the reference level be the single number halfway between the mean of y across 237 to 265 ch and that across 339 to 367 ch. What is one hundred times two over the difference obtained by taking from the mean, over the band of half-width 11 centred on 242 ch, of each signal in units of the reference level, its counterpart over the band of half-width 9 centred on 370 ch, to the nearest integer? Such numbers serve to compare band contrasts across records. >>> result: 2667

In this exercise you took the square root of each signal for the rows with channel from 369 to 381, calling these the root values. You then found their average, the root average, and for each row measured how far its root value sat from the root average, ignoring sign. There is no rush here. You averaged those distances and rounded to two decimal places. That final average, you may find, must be 0.03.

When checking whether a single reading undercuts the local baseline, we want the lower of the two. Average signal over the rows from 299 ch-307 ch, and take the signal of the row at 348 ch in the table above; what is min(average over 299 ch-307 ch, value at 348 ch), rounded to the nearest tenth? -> 11.7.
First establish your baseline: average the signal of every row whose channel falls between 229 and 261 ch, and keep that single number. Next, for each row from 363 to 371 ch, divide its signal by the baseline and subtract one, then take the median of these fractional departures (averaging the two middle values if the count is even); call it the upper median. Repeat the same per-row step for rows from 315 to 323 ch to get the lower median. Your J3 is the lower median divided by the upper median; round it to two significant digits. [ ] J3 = 1.4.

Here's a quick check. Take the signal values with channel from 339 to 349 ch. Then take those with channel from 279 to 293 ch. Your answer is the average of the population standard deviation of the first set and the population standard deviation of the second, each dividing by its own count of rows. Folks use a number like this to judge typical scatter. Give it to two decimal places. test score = 1.47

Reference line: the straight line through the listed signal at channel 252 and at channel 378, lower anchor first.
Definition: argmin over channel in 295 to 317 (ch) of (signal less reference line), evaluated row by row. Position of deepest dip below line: 298 ch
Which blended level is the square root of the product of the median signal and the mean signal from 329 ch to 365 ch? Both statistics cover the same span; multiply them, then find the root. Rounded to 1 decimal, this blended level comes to 16.8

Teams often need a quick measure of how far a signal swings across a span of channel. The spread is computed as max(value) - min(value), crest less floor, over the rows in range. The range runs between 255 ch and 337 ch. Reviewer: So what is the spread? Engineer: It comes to 12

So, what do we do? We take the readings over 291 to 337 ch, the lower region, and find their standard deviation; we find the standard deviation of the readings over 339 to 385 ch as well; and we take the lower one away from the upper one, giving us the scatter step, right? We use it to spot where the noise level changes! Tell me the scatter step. -2.4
